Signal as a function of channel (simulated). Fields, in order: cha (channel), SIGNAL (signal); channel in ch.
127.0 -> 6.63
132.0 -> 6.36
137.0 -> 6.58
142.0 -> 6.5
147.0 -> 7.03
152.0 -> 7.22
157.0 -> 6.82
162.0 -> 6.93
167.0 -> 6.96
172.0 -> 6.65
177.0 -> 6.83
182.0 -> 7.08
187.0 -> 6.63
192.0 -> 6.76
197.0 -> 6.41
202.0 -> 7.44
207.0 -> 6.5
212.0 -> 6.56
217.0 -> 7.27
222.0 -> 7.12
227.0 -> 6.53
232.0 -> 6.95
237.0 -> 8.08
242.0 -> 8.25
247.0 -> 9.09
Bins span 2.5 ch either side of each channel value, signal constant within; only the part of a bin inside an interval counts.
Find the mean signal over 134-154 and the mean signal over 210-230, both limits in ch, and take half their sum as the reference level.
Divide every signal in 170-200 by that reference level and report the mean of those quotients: 0.98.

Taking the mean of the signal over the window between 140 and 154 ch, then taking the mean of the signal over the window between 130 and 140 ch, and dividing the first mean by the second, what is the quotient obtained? 1.069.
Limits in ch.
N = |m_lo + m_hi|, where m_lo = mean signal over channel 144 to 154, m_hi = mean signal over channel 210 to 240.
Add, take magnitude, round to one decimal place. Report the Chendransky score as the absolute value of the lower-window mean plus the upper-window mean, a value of 14.2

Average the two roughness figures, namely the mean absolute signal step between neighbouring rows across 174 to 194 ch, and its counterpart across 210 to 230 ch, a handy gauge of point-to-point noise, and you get 0.38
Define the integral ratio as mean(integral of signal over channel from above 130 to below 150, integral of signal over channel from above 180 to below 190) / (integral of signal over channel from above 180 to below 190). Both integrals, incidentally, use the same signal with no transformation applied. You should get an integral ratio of 1.47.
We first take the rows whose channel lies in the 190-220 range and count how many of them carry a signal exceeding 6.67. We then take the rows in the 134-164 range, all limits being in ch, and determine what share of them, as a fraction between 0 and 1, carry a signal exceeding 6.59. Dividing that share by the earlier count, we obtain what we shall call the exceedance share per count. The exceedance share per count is 0.222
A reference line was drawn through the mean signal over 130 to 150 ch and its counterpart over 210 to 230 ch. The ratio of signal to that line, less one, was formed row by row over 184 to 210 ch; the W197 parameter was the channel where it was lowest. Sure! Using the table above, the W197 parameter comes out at 197.0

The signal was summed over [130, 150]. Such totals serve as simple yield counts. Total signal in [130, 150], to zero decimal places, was 26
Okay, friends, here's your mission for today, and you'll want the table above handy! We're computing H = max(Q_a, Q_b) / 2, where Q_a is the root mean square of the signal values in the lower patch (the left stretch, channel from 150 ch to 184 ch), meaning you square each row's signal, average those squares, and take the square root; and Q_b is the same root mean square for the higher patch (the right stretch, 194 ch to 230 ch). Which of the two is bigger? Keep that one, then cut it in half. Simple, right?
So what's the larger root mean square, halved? 3.46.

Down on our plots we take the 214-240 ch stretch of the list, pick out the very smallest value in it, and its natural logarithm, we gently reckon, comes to 1.88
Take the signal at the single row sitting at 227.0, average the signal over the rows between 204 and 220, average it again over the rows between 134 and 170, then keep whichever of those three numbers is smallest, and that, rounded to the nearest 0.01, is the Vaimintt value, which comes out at 6.53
